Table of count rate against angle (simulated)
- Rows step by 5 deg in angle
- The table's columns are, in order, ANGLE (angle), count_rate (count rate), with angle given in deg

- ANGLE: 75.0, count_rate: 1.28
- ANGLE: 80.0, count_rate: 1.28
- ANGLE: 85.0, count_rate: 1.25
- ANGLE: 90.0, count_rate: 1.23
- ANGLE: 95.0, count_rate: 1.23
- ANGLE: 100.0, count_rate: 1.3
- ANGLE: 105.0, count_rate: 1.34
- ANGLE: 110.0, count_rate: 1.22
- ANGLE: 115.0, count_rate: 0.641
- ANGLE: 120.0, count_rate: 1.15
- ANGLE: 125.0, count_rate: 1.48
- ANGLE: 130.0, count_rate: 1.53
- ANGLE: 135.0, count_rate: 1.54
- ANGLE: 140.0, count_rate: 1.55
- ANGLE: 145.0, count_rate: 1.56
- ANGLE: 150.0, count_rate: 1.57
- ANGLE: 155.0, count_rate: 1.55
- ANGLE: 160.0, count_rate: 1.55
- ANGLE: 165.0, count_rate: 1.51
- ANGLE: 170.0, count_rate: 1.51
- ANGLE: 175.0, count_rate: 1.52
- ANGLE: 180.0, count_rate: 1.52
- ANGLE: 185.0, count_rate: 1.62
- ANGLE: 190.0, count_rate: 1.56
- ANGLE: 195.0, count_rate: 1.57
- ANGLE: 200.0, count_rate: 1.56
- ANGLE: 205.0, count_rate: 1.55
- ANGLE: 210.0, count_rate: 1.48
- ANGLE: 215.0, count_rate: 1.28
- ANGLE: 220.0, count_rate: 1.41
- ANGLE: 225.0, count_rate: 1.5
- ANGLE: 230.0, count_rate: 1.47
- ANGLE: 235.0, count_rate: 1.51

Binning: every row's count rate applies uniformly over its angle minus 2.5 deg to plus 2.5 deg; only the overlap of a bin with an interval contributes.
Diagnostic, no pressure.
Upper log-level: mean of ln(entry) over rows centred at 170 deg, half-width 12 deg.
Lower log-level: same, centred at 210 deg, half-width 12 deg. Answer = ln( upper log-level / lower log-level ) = 0.12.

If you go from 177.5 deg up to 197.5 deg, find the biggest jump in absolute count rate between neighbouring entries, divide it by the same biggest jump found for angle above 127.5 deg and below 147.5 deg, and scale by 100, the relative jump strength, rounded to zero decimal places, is 1000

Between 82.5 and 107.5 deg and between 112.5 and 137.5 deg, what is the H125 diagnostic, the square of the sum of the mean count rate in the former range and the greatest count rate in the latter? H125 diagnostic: 7.9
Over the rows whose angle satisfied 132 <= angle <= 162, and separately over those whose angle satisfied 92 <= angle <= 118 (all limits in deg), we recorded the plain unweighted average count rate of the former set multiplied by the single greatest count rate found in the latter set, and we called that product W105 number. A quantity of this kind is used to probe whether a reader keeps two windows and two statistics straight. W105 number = 2.081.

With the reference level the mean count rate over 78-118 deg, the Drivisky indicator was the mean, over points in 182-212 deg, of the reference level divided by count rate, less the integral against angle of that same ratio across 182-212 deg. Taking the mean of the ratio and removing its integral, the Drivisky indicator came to -22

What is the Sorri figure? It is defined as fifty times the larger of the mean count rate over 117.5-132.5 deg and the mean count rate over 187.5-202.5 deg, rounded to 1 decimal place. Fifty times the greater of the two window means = 78.2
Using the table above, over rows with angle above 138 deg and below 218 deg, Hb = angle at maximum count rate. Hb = 185.0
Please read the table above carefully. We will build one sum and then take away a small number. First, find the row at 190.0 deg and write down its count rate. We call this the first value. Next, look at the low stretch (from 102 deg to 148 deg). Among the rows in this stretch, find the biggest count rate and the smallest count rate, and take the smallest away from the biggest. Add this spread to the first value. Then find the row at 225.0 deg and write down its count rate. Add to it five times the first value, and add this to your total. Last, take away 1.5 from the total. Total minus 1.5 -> 10.3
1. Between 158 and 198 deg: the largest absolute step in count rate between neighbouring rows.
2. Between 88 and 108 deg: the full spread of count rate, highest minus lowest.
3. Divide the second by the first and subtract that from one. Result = -0.10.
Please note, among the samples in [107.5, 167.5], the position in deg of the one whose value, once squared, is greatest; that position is 150.0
